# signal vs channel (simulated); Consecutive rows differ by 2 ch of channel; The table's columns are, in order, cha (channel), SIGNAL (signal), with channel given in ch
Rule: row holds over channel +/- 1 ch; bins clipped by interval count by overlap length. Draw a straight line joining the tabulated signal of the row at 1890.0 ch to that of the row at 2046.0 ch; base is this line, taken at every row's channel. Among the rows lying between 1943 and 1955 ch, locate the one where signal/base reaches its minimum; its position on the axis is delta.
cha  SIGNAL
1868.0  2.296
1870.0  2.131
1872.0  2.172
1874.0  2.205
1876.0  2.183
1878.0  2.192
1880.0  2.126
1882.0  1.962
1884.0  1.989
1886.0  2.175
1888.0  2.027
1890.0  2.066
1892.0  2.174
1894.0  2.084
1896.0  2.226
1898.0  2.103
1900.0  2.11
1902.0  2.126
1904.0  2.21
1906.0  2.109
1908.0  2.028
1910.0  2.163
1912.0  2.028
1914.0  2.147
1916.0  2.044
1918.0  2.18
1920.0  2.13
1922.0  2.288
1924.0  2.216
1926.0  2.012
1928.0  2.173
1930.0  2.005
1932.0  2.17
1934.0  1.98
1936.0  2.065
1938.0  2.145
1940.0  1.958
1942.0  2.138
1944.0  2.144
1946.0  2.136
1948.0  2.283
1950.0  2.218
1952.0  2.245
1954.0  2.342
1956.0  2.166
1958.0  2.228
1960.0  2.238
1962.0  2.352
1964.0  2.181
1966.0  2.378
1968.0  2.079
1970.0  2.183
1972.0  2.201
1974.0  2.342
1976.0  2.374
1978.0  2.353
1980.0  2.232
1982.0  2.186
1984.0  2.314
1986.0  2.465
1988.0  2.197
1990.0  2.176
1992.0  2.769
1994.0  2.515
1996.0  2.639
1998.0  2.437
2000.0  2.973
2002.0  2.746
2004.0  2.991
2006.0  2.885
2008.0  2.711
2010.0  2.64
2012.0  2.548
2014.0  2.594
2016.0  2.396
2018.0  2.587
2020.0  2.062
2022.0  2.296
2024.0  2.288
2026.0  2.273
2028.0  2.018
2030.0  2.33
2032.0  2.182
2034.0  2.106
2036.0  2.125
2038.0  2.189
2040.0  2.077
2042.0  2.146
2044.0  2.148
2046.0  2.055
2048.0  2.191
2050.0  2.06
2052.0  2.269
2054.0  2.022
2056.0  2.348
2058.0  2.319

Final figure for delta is 1946.0 ch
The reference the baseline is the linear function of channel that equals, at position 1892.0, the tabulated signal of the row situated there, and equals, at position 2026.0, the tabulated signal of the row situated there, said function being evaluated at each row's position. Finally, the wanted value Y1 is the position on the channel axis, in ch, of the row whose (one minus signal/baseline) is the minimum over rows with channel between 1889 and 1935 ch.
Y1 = 1922.0 ch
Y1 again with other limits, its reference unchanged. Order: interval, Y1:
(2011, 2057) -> 2014.0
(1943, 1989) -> 1986.0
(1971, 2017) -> 2004.0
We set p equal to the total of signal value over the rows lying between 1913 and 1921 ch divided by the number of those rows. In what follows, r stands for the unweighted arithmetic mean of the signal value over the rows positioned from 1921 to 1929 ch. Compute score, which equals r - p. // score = 0.05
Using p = 2.13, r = 2.17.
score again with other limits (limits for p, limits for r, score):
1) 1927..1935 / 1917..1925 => 0.12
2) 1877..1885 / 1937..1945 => 0.03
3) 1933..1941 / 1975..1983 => 0.25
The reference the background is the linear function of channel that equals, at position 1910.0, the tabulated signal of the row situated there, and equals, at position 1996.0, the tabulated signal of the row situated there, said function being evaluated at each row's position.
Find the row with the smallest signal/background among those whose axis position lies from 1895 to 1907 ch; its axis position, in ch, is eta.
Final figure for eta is 1906.0 ch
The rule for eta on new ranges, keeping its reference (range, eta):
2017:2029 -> 2028.0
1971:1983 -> 1982.0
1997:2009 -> 1998.0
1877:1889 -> 1882.0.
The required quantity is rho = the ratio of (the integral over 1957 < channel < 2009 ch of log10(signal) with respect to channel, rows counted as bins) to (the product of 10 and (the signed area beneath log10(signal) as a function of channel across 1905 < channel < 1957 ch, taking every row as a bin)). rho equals 0.116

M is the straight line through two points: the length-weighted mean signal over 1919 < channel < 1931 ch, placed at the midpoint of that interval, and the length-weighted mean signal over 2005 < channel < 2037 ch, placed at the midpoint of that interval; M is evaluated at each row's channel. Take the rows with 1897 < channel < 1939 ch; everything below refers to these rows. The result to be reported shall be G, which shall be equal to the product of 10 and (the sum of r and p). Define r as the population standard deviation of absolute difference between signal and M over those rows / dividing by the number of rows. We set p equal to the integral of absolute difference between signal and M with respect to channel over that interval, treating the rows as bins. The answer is 30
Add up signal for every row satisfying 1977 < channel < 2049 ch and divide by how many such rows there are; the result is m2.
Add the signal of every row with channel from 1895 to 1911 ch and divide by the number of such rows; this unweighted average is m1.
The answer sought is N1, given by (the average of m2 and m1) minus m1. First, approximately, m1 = 2.13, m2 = 2.38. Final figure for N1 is 0.13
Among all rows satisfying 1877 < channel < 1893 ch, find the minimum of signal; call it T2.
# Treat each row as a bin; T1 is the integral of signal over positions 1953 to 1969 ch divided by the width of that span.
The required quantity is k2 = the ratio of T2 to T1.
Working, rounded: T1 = 2.25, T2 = 1.962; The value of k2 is 0.87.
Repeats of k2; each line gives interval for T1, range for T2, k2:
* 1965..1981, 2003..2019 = 1.06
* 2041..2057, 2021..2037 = 0.94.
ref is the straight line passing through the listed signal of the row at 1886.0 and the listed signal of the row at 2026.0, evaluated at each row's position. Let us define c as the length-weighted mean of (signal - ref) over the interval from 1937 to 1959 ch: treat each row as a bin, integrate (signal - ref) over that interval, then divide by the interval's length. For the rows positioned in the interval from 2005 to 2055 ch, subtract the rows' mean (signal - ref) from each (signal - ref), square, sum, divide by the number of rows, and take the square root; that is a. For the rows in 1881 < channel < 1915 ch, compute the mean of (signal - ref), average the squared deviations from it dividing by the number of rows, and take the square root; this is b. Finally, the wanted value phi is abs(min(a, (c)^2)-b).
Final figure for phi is 0.071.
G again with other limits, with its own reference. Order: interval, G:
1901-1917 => 10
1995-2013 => 73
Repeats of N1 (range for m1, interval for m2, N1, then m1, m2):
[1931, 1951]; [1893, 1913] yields 0.00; 2.12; 2.12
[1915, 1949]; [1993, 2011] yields 0.30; 2.12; 2.73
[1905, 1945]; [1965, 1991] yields 0.08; 2.11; 2.27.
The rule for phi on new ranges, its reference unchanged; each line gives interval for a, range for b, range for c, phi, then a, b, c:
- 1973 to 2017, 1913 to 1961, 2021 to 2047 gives 0.084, 0.239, 0.095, -0.11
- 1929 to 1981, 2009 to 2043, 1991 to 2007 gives 0.092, 0.110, 0.202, 0.49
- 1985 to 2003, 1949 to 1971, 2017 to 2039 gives 0.084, 0.247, 0.087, -0.05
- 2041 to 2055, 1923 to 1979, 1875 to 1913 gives 0.106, 0.081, 0.111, -0.07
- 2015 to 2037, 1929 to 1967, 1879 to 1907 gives 0.105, 0.161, 0.110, -0.07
